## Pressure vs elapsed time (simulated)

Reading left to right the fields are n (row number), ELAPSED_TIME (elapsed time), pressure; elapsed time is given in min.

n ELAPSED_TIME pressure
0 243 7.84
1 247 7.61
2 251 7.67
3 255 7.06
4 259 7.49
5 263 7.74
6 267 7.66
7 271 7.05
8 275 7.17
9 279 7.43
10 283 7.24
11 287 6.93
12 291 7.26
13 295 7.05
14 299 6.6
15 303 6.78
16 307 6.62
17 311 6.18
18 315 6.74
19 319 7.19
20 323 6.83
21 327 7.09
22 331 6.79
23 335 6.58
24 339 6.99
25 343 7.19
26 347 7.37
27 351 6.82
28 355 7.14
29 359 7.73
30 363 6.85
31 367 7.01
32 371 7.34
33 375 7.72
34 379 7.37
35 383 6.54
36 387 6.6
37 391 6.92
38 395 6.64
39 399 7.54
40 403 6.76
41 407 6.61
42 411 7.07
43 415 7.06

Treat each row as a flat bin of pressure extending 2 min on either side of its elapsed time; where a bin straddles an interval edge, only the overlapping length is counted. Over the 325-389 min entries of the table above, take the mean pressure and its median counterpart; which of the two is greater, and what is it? 7.07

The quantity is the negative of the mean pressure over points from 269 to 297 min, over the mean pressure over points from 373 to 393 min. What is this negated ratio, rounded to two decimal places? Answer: -1.02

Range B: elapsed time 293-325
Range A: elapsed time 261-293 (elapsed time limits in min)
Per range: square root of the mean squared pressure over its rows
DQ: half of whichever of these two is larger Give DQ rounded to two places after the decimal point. 3.66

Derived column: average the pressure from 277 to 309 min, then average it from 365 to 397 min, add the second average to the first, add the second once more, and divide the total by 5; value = 4.20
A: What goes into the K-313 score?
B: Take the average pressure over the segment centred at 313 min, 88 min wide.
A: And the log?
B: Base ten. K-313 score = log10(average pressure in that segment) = 0.8424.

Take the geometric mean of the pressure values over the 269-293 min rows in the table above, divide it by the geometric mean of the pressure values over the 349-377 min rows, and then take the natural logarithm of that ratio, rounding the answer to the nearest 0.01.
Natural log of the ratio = -0.01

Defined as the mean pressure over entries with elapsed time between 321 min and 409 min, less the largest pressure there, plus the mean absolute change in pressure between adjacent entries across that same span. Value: -0.31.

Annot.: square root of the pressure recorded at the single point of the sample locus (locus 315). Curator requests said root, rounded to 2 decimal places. 2.60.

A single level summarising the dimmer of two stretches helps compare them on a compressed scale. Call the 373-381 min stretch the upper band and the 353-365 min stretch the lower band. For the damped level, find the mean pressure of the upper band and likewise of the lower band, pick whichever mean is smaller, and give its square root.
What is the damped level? 2.69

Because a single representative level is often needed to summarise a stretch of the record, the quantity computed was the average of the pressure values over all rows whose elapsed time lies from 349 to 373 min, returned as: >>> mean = 7.15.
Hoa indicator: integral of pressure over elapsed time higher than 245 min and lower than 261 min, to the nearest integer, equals 119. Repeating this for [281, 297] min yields 114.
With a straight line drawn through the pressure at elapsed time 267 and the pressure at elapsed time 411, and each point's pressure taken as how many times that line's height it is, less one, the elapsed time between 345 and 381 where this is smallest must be 351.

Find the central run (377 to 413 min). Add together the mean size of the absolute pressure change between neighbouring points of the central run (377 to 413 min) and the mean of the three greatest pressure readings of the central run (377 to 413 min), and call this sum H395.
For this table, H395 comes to 7.80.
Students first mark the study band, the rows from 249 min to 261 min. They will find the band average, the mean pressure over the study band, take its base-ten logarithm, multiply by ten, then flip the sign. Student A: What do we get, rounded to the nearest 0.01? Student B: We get -8.70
